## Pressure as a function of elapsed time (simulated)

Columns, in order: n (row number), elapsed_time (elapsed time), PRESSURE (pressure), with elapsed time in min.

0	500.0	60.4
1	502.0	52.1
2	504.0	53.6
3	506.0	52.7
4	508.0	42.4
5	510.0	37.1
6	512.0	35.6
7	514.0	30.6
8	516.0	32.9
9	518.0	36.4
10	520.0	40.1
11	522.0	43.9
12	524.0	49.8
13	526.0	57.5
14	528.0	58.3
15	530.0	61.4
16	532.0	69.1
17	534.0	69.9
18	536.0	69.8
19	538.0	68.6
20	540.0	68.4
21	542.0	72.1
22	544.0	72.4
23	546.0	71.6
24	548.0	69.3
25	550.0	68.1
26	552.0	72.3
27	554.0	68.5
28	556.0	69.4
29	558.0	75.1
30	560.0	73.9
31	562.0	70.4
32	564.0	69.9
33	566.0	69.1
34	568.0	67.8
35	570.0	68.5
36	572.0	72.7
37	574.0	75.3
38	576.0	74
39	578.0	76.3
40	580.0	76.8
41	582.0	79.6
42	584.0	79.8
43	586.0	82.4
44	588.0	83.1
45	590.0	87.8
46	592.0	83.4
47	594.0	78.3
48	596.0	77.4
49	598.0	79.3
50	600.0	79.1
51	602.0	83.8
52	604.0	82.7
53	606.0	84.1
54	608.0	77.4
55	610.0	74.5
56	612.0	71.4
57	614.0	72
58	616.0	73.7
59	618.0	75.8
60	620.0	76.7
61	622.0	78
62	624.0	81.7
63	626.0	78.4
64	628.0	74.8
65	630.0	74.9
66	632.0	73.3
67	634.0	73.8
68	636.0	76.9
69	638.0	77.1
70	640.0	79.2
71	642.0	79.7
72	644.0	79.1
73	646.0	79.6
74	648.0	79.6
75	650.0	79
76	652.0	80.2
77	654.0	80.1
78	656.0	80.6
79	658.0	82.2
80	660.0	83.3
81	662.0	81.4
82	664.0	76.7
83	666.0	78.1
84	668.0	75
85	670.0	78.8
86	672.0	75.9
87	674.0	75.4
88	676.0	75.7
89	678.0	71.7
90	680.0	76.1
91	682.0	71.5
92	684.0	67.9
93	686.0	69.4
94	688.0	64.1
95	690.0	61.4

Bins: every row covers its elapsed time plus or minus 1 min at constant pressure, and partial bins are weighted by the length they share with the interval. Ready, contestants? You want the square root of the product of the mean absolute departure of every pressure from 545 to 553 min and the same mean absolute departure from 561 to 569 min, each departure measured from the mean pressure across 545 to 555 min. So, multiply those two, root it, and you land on 1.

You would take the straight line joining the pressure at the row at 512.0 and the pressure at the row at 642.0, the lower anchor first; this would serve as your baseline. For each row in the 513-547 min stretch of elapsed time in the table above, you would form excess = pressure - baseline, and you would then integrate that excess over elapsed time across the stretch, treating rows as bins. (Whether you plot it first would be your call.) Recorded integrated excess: 528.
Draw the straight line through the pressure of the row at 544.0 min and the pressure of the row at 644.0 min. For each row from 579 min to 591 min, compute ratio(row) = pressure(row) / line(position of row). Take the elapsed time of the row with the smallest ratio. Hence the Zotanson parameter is 580.0 min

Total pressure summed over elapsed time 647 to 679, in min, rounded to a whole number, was 1254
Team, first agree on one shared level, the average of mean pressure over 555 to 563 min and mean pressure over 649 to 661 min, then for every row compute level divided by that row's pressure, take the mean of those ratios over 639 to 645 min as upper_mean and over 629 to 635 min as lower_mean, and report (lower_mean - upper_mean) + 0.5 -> 0.57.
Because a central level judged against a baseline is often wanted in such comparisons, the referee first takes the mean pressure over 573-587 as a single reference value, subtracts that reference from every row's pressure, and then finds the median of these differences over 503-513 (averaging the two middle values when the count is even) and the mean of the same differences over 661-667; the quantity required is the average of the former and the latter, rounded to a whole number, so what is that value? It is -17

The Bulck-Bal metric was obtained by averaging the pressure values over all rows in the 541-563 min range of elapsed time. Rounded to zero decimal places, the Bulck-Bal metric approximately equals 71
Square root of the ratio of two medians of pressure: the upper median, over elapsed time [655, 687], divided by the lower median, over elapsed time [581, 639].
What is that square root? 0.99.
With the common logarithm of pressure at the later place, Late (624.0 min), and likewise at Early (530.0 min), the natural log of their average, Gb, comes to 0.62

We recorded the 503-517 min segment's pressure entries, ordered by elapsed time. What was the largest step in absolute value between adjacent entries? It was 10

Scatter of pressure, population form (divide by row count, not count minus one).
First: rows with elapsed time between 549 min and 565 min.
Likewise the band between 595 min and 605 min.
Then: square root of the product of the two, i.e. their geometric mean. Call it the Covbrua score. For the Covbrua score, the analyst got 2.4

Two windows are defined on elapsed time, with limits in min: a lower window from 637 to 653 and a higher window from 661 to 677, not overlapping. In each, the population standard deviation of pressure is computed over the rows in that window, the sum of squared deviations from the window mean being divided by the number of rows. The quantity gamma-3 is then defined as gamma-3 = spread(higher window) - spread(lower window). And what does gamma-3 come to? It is 1.2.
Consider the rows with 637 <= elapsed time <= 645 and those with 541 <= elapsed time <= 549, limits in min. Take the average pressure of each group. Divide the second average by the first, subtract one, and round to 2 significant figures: -0.094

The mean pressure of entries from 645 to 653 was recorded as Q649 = 80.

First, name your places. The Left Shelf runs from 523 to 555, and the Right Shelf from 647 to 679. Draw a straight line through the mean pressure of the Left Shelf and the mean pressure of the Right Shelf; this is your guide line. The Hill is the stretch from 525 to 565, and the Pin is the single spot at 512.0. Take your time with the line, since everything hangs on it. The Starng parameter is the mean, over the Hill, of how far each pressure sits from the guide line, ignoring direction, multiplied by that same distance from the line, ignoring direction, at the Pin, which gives 101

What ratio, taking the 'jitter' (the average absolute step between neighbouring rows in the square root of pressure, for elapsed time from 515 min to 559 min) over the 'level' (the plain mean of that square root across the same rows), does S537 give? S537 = 0.0248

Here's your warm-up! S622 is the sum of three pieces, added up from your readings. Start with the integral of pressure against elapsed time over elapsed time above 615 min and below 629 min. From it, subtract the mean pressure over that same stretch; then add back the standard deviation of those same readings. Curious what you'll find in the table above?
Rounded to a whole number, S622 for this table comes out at 1004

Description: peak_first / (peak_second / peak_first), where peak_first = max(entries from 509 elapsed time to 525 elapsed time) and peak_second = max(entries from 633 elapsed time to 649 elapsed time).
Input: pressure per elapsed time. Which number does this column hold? 31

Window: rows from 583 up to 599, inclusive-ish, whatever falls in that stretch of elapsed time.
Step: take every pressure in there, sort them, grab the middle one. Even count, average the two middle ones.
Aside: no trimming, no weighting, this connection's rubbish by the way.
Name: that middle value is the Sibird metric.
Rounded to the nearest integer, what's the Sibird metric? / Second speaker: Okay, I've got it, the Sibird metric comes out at 81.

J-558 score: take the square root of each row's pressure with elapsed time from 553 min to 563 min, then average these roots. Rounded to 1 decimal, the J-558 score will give 8.5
